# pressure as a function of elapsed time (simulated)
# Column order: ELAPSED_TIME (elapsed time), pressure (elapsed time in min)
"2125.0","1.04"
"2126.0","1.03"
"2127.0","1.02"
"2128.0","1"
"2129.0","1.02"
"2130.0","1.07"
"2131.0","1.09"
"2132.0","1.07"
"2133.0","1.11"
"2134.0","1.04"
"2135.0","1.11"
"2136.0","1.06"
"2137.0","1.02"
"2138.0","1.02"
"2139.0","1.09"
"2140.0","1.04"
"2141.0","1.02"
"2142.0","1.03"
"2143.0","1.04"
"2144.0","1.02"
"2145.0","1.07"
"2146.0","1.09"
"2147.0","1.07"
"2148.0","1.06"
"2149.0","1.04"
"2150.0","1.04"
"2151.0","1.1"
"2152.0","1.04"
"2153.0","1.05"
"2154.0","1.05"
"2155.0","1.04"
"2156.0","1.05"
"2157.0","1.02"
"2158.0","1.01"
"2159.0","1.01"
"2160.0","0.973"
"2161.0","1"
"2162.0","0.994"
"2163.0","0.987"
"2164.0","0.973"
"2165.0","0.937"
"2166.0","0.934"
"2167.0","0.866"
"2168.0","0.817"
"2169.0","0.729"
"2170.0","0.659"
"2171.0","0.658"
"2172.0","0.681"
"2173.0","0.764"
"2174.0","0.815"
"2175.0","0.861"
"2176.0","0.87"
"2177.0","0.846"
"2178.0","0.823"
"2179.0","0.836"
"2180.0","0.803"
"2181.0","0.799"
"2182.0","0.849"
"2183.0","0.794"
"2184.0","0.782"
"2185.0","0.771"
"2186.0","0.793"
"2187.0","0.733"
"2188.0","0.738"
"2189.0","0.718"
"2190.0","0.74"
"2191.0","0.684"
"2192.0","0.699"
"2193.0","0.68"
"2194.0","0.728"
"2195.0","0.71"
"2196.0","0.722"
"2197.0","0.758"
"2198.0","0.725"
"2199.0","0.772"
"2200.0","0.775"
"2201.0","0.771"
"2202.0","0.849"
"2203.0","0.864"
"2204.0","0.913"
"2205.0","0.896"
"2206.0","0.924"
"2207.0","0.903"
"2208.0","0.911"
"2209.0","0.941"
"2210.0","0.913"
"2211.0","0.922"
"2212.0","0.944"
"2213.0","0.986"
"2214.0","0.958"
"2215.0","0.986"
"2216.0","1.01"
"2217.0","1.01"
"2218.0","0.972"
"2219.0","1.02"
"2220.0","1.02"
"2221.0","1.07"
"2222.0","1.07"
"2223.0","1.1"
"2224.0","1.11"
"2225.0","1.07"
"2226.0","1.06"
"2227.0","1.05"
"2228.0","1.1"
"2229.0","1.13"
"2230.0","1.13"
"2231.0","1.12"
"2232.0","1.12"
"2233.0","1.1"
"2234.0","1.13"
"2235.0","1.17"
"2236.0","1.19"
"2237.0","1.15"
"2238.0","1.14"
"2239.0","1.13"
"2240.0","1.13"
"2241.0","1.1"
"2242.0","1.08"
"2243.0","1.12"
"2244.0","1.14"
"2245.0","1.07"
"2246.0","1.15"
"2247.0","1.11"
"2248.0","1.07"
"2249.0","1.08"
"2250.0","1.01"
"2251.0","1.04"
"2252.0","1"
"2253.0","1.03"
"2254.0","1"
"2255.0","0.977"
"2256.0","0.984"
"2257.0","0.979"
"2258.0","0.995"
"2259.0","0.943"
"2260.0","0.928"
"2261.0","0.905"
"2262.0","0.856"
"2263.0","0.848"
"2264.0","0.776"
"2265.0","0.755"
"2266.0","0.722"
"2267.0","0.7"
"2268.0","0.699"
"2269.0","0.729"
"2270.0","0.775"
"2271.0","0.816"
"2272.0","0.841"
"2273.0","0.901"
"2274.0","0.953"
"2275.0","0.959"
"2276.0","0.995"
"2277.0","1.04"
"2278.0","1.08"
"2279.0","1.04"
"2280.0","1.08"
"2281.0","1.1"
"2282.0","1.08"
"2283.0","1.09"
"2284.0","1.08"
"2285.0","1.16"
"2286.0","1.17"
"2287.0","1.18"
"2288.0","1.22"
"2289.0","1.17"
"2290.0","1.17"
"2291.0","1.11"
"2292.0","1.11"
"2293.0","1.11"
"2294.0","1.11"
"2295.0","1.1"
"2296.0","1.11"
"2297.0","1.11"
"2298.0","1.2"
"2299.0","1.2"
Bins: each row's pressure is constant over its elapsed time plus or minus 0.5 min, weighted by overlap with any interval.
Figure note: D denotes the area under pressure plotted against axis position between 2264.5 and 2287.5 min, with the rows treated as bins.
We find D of 21.9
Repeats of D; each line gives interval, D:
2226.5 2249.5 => 25.7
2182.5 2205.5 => 17.6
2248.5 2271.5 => 20.5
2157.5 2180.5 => 19.8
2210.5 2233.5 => 24.1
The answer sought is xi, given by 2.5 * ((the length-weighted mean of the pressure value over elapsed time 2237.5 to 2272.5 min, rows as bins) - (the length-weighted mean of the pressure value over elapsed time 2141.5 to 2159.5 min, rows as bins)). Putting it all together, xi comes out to -0.2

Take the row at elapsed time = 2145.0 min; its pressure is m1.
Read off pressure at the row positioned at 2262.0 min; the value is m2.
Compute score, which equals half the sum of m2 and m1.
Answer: 0.96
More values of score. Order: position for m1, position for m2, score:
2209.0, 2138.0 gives 0.98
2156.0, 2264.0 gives 0.91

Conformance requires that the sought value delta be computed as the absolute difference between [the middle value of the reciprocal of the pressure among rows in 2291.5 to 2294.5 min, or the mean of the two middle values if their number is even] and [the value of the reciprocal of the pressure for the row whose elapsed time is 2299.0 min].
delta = 0.07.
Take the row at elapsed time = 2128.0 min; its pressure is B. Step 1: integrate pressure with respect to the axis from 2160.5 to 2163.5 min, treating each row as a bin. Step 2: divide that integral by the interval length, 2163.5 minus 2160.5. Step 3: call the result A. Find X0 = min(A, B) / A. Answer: 1.00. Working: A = 0.99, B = 1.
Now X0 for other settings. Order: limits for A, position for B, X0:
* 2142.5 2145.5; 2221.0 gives 1.00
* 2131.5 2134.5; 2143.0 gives 0.97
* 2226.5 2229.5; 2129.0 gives 0.93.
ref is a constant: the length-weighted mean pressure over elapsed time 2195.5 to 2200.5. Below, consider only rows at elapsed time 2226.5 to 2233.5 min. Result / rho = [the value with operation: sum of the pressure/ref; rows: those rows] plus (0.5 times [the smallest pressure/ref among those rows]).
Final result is 11.0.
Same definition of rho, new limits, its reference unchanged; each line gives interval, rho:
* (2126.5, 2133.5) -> 10.5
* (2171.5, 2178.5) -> 8.0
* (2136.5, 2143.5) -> 10.4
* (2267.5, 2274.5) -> 8.1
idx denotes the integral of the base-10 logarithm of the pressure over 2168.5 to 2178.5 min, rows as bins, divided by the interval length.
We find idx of -0.12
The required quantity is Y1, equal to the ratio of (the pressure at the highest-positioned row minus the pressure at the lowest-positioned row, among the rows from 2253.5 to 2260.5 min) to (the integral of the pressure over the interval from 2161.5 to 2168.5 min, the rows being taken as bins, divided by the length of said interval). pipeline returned -0.08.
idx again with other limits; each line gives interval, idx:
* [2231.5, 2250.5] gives 0.05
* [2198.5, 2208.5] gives -0.07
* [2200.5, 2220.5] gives -0.03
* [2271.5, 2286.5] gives 0.01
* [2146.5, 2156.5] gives 0.02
